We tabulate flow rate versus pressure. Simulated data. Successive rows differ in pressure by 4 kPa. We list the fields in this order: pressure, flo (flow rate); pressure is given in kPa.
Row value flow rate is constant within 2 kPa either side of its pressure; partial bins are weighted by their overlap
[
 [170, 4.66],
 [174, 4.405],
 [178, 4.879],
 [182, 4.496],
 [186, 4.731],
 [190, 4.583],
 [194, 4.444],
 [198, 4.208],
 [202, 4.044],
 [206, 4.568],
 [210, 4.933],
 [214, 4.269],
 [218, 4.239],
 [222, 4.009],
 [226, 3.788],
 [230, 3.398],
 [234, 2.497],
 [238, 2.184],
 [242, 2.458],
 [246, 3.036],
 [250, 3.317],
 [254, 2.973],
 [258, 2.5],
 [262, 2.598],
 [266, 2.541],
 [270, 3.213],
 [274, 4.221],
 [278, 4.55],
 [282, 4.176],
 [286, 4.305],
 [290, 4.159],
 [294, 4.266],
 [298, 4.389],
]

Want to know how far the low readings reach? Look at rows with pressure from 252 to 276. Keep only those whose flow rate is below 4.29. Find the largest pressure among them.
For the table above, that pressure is 274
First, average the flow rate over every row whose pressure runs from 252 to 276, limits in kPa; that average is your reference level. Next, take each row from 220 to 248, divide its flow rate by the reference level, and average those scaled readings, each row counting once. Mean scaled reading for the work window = 1.02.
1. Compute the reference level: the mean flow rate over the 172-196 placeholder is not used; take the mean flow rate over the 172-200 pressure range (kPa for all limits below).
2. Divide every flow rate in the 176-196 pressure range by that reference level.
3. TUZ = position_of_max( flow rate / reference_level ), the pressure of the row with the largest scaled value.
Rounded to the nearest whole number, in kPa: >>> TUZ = 178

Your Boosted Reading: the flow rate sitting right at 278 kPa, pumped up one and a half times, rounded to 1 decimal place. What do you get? 6.8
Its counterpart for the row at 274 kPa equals 6.3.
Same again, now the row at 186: 7.1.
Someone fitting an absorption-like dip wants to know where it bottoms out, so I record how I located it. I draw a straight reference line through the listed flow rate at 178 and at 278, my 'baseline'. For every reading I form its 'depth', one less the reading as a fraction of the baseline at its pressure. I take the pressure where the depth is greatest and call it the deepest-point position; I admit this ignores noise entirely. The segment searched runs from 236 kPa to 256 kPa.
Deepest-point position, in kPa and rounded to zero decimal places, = 238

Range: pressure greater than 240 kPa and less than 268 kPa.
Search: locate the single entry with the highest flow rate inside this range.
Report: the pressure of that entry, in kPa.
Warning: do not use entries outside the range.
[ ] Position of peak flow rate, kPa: 250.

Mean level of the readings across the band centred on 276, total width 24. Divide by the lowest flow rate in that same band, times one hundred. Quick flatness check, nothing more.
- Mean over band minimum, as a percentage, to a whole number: 151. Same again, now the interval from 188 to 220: 109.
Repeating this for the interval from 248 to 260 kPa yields 117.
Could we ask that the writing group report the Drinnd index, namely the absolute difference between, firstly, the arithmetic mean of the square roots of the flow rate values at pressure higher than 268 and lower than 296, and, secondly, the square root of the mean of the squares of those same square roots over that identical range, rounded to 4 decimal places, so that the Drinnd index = 0.0025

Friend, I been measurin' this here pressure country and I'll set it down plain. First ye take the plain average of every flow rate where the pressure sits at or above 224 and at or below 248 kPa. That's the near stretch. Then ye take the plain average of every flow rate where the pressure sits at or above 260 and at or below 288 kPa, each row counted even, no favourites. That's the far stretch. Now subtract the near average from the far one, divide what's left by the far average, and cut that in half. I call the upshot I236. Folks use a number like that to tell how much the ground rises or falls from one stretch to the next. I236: 0.10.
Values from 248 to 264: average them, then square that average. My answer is 8.1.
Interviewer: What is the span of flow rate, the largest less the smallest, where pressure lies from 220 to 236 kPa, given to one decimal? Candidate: 1.5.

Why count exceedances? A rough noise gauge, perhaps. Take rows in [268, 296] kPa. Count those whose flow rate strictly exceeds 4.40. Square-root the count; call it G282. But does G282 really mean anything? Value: 1.0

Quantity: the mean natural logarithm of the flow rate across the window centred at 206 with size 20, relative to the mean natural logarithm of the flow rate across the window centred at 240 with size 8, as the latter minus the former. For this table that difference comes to -0.64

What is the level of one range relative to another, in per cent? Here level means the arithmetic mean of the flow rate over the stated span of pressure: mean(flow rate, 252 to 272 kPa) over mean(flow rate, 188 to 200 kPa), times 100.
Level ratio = 63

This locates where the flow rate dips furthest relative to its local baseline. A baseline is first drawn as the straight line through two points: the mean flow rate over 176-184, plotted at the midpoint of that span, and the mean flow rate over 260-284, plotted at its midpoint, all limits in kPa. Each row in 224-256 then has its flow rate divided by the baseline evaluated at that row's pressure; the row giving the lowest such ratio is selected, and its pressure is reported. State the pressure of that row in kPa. 238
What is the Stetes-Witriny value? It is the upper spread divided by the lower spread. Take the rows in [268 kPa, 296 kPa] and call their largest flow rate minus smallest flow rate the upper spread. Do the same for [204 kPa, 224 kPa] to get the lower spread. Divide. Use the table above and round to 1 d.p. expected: 1.4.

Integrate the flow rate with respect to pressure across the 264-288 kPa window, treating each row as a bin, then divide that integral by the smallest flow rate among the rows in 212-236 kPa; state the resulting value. 37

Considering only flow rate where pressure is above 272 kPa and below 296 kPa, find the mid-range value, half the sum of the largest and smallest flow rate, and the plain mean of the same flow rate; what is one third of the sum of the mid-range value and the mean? 2.9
